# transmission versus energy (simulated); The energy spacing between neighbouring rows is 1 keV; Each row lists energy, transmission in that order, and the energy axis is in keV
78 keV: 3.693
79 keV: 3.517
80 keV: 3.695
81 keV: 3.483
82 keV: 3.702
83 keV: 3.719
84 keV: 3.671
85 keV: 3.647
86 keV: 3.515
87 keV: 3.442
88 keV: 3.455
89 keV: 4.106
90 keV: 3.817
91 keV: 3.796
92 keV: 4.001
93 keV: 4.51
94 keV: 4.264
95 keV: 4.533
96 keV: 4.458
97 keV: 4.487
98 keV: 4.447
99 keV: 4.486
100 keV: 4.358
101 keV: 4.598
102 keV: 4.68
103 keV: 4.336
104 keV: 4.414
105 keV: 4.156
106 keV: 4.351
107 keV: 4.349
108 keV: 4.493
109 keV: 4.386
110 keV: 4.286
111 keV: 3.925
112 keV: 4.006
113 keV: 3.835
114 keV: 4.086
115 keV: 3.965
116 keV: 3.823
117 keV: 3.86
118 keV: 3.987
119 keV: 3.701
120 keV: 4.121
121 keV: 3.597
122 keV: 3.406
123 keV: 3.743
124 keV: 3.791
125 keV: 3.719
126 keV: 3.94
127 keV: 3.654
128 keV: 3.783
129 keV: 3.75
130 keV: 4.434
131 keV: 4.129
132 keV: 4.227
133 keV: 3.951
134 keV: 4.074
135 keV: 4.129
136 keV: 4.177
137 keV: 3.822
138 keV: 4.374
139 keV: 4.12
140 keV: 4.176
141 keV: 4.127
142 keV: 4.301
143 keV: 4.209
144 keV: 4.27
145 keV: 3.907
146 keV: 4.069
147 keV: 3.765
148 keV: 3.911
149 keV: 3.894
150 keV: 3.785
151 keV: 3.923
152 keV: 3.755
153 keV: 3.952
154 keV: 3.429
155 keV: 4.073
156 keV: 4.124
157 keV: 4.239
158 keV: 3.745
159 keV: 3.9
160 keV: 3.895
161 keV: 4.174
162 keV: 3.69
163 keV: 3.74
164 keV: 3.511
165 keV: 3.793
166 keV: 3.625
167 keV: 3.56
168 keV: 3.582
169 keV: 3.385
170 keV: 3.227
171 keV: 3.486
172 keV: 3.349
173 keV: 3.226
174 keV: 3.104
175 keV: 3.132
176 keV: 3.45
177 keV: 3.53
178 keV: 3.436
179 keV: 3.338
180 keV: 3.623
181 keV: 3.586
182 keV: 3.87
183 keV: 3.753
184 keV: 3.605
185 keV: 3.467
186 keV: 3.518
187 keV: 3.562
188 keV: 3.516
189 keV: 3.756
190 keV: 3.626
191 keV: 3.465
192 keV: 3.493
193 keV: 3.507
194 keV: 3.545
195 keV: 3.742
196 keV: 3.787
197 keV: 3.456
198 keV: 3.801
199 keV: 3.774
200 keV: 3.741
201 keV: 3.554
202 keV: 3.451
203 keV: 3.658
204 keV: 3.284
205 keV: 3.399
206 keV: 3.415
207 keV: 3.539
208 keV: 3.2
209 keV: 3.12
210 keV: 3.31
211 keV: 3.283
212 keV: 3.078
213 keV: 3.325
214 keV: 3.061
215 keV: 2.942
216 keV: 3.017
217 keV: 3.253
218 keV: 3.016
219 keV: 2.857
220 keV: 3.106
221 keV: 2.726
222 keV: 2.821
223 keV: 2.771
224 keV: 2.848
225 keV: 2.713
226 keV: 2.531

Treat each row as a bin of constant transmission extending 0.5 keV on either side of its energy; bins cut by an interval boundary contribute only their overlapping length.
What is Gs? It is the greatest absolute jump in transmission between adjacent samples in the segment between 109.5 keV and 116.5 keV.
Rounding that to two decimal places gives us 0.36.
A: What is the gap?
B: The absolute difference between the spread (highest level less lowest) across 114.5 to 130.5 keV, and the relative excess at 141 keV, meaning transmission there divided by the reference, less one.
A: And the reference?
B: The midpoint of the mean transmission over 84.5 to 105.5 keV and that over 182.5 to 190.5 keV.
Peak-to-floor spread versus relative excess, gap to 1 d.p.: 1.0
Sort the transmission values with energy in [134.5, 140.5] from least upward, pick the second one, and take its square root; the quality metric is 2.03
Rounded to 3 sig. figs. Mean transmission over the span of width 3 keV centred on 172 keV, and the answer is 3.35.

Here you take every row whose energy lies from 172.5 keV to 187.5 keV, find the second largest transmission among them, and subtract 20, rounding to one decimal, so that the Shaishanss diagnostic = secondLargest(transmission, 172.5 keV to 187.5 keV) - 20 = -16.2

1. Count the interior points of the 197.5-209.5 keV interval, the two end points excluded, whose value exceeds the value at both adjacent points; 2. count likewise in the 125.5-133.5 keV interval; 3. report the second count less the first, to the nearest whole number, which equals 1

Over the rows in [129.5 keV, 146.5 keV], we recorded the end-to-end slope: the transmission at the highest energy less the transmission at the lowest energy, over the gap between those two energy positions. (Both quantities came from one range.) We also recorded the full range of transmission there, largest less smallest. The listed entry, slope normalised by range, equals -0.0373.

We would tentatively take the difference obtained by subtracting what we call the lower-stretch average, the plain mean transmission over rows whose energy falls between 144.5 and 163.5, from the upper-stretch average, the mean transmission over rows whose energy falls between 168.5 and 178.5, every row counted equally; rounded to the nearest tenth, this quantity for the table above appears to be -0.6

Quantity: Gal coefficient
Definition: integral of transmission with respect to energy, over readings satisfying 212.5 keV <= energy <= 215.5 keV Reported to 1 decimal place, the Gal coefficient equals 9.3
